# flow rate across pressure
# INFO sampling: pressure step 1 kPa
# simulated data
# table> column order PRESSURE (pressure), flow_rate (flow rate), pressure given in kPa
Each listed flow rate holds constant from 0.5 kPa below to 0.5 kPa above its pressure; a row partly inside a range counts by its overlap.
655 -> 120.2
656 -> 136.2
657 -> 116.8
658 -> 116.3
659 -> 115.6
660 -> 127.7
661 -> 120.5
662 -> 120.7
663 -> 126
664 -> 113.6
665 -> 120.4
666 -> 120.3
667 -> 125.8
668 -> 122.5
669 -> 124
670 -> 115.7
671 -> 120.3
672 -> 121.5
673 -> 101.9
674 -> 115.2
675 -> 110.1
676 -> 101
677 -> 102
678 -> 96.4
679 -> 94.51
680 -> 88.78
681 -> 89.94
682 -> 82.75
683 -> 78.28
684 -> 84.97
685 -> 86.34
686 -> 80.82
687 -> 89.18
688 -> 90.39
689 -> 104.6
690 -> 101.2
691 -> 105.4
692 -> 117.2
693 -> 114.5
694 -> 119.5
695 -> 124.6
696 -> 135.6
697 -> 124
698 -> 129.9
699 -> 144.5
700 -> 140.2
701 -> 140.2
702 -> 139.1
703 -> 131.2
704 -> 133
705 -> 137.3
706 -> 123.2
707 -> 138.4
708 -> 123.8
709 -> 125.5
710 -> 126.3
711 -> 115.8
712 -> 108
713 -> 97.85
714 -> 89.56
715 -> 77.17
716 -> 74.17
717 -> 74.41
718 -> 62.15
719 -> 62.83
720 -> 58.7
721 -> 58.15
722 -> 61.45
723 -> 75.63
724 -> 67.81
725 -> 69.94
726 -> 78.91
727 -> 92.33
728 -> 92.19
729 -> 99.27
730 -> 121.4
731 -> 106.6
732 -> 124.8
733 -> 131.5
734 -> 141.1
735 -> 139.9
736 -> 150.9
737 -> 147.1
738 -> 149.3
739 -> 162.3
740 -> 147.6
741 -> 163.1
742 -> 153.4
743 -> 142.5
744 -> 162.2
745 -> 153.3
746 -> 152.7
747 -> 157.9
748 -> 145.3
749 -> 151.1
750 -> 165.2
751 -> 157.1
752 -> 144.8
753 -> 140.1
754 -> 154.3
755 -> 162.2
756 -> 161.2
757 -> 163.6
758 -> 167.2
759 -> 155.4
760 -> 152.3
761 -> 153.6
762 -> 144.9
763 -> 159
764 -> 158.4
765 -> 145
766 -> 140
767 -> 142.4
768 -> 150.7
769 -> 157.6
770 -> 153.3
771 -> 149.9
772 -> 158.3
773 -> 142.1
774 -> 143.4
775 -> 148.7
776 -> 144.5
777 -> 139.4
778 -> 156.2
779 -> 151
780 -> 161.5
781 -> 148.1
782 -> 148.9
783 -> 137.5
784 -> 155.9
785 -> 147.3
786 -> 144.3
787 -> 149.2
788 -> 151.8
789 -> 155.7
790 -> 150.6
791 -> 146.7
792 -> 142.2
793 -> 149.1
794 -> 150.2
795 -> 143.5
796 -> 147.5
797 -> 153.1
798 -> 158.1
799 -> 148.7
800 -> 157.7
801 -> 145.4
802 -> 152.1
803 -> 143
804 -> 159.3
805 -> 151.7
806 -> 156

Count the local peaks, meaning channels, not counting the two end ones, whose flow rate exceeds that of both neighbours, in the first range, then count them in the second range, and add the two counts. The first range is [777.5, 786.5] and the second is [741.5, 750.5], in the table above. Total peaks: 5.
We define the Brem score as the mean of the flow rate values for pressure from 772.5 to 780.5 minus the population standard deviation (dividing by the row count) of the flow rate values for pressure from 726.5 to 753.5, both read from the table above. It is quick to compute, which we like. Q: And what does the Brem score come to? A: 127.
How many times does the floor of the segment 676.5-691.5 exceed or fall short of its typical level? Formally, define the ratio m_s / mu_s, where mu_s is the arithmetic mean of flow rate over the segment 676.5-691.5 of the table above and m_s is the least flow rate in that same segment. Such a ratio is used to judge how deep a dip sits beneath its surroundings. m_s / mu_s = 0.85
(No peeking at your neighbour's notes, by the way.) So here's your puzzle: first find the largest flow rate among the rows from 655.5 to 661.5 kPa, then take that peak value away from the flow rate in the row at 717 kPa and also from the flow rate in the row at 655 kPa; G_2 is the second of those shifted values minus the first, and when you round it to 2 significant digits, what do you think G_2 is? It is 46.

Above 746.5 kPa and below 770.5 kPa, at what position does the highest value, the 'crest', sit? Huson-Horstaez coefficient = 758 kPa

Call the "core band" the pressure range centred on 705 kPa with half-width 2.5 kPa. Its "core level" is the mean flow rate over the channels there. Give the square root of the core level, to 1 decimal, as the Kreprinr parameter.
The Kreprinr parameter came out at 11.5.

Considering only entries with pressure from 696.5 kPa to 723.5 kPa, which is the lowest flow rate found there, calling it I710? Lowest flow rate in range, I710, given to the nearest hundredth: 58.15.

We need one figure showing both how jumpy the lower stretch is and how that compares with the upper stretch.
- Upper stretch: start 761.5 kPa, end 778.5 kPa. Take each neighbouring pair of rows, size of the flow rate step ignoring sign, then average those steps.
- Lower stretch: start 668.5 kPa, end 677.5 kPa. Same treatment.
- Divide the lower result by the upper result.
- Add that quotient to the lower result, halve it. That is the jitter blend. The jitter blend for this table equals 4.4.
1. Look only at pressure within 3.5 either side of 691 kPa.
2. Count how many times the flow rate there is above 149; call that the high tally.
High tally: 0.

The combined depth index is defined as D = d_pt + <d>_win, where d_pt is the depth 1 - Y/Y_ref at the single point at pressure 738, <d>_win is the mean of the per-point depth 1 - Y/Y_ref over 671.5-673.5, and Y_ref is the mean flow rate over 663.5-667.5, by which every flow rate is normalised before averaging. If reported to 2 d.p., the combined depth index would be -0.17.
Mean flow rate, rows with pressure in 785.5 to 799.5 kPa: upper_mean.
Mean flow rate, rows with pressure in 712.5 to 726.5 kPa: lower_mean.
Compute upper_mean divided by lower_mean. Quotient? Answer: 2.1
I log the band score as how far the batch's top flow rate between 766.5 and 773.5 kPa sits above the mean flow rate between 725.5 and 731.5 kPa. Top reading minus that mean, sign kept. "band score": 60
